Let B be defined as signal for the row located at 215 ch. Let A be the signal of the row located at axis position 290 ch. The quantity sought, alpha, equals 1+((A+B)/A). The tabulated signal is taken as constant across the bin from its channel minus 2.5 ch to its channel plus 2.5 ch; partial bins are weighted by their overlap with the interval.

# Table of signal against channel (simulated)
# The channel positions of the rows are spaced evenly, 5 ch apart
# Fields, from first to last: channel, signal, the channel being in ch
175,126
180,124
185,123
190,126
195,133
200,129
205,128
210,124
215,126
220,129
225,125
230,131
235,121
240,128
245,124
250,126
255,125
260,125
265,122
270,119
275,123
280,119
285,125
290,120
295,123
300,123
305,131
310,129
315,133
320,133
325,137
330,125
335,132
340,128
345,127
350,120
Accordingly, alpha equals 3.05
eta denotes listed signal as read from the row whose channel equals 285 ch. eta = 125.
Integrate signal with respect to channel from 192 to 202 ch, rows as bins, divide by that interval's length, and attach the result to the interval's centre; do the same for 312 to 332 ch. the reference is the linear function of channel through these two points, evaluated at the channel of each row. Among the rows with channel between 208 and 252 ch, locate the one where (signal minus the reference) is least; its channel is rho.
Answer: 235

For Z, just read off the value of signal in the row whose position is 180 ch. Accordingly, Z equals 124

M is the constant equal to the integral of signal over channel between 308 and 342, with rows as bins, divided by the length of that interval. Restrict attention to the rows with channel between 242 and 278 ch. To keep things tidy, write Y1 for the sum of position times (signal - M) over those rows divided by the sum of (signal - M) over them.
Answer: 261.9 ch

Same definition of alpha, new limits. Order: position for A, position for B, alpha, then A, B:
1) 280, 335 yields 3.11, 119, 132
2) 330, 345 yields 3.02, 125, 127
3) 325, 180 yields 2.91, 137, 124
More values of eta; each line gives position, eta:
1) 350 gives 120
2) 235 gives 121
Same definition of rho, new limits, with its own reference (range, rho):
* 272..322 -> 280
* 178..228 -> 185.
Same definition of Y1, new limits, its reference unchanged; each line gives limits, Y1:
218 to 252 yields 237.1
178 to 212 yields 192.9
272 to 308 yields 287.2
